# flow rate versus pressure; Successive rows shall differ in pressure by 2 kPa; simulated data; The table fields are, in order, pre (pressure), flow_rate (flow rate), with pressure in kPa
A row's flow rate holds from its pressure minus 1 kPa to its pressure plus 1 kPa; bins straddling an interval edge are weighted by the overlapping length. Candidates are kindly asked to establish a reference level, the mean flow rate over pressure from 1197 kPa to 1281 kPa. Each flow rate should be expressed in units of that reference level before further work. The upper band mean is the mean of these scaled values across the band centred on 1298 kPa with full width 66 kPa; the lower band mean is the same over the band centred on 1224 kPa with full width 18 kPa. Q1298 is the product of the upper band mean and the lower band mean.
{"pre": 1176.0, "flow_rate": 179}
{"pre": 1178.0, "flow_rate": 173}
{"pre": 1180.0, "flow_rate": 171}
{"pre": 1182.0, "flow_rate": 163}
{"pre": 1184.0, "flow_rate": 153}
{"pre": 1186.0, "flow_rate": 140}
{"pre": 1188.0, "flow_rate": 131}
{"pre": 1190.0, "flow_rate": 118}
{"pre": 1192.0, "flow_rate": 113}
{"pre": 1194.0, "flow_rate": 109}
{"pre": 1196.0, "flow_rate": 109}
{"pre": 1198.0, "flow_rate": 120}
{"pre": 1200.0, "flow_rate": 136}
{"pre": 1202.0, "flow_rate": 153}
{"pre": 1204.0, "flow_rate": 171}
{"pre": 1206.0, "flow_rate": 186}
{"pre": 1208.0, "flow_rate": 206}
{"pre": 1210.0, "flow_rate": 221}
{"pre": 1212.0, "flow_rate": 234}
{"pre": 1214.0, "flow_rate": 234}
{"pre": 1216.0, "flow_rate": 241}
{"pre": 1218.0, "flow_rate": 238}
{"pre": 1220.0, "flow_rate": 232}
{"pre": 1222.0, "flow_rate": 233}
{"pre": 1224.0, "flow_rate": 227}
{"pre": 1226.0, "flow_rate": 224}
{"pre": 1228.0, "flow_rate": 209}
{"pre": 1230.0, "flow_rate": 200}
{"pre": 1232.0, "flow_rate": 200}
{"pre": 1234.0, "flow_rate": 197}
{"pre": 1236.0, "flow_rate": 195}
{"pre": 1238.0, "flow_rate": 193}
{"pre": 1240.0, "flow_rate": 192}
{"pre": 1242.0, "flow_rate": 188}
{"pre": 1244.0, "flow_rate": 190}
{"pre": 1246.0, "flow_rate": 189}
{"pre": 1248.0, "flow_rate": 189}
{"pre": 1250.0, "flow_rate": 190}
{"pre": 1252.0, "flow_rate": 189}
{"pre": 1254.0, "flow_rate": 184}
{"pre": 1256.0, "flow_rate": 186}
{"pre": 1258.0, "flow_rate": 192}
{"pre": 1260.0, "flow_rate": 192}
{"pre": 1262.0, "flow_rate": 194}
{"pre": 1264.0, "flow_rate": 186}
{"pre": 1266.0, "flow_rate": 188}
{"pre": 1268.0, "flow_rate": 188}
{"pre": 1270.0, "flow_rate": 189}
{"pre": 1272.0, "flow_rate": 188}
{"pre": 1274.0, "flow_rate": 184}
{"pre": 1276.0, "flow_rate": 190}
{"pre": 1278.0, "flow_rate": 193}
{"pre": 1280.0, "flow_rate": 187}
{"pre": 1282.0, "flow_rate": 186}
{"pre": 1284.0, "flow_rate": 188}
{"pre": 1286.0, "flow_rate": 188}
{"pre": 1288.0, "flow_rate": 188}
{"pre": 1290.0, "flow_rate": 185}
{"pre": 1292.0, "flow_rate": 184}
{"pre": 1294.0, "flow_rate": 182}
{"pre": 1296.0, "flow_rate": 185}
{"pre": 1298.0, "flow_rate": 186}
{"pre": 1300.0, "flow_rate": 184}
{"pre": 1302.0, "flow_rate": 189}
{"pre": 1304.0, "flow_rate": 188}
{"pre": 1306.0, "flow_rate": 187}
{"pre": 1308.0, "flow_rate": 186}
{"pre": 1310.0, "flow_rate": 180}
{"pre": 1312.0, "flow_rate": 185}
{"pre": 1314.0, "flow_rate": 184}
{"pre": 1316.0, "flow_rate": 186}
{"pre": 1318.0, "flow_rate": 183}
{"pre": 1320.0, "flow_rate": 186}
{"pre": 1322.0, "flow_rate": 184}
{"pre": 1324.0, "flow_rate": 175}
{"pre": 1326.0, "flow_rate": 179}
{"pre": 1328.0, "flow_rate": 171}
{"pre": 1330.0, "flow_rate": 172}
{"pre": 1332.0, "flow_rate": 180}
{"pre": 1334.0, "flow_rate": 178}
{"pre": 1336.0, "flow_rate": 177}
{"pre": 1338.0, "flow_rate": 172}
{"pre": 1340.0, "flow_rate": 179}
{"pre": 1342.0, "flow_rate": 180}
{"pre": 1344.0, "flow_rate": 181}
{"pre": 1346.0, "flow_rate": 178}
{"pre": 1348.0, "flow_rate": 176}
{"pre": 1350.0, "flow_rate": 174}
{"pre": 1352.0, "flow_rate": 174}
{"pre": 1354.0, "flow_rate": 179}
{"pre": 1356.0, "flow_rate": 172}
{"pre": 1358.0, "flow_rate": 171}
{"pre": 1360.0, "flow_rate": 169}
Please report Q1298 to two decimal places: 1.07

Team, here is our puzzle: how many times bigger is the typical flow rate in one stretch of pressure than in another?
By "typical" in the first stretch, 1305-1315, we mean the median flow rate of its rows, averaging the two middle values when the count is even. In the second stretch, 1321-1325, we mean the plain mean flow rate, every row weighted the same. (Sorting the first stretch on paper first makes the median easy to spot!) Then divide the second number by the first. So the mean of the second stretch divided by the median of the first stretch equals 0.97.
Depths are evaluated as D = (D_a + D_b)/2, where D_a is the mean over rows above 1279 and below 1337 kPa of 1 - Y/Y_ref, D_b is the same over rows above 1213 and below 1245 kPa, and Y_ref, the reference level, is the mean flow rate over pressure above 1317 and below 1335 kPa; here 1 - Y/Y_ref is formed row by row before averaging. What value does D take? -0.11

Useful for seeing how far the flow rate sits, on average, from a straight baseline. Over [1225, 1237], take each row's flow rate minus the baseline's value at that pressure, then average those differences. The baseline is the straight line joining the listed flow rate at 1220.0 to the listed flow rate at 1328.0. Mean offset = -22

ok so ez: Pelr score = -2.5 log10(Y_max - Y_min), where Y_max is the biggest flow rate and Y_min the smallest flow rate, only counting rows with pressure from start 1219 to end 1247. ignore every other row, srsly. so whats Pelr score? -4.1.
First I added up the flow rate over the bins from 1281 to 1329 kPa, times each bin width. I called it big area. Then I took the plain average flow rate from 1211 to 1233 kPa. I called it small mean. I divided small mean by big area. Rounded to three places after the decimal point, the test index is 0.025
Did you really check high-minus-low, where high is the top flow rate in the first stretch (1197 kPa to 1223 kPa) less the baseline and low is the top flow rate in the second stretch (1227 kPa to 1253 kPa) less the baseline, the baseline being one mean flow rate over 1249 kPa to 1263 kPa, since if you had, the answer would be 32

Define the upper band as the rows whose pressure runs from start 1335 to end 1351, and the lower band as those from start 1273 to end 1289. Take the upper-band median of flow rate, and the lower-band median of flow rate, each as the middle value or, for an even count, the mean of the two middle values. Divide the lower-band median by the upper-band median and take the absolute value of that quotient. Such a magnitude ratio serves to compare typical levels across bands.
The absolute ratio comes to 1.06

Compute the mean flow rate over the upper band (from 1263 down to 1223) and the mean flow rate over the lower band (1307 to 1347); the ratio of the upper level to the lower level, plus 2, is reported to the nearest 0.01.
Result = 3.09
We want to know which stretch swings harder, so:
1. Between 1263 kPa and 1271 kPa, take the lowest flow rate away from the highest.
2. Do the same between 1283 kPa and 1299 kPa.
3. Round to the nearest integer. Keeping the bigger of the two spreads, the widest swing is 6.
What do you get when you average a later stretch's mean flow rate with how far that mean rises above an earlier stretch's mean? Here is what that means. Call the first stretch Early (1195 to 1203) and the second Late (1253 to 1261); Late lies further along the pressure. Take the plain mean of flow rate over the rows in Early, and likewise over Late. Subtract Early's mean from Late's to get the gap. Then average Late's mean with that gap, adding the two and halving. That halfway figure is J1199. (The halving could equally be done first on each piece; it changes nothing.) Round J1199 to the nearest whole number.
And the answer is 124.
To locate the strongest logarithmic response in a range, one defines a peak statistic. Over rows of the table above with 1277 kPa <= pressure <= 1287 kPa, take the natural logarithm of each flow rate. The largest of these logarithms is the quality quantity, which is 5.26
